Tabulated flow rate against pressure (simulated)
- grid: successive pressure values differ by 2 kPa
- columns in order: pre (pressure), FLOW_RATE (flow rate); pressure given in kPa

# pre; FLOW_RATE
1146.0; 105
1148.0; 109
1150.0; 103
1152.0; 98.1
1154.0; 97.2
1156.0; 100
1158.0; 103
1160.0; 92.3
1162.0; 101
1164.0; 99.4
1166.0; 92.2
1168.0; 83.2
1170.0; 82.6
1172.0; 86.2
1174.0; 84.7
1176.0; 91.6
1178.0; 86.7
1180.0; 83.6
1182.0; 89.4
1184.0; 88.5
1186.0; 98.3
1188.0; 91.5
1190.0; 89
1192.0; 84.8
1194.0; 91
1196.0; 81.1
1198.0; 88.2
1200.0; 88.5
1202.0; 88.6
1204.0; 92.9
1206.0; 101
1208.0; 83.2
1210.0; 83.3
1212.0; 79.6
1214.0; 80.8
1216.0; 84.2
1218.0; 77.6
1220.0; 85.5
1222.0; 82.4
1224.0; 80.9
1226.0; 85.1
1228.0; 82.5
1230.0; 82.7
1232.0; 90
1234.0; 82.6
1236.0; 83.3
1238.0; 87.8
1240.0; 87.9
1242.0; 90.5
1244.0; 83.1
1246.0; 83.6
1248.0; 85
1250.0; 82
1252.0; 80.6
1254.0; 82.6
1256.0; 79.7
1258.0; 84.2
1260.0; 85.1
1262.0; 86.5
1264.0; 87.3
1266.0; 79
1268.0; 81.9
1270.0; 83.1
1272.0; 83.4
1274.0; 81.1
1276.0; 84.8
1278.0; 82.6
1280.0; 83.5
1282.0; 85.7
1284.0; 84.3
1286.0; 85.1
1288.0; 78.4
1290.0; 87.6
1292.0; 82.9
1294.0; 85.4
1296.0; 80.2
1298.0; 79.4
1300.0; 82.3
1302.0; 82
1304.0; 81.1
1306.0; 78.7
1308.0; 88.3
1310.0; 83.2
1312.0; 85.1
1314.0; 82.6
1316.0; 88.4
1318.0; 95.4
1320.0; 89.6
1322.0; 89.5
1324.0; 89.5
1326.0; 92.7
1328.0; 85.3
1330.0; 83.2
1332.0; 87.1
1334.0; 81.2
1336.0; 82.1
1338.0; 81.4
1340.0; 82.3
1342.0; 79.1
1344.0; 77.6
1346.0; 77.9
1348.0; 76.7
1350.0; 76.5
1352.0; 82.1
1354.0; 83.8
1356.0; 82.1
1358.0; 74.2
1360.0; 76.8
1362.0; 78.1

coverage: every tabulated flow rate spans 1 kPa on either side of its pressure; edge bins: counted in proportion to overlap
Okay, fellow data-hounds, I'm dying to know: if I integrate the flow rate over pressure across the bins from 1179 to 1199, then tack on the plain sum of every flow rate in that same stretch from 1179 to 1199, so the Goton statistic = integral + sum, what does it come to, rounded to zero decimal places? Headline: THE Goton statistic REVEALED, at 2656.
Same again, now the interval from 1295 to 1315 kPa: 2469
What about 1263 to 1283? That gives 2497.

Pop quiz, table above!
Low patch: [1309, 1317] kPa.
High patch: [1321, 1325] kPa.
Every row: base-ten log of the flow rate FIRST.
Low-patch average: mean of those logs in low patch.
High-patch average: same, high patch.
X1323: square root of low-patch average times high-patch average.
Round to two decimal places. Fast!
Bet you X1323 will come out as 1.94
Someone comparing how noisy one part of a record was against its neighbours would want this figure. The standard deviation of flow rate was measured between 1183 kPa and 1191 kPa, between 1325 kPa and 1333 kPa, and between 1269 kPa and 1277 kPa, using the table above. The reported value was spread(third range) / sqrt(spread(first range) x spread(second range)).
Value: 0.36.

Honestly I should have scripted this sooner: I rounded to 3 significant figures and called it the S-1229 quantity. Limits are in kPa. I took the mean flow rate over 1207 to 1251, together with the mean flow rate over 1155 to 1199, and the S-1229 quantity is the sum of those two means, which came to 174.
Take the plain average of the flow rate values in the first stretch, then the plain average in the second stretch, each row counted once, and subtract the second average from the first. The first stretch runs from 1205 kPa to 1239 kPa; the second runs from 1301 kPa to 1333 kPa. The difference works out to -2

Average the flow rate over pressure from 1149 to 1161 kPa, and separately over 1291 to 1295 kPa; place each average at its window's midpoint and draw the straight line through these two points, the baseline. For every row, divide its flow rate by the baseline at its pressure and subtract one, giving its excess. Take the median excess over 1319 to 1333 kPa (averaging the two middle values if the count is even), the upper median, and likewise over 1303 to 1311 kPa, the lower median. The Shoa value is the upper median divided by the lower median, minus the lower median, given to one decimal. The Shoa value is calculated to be -17.1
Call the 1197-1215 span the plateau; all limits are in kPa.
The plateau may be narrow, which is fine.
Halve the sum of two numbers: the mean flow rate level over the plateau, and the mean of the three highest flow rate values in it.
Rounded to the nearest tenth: 90.8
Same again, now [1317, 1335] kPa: 90.4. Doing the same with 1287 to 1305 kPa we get 83.7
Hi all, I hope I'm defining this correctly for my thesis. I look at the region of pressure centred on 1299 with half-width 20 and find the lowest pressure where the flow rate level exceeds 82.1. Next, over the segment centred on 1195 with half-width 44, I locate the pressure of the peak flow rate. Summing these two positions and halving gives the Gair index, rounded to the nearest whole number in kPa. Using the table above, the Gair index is 1219 kPa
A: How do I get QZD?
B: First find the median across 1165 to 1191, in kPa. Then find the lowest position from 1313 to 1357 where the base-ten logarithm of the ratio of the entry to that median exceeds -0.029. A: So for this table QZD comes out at 1316.0 kPa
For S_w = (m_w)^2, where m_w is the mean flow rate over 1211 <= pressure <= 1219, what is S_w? 6488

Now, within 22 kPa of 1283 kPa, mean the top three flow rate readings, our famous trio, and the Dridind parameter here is 87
